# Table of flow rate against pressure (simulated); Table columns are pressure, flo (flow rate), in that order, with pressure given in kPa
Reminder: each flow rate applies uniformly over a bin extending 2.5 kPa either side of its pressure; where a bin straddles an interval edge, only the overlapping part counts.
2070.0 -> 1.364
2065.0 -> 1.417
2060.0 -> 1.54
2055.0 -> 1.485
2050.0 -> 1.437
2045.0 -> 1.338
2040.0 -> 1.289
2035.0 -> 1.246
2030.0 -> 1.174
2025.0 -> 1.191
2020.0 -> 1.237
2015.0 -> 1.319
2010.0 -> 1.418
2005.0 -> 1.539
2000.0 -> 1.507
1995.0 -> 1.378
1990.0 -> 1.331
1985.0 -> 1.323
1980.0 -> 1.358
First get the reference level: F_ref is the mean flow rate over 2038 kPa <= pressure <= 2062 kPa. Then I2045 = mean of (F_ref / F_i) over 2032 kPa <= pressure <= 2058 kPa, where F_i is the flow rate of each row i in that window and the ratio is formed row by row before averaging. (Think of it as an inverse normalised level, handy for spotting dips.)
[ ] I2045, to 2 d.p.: 1.05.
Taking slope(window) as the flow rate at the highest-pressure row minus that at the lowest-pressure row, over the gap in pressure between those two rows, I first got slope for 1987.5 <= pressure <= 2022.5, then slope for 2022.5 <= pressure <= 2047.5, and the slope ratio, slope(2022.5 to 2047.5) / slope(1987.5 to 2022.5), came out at -2.3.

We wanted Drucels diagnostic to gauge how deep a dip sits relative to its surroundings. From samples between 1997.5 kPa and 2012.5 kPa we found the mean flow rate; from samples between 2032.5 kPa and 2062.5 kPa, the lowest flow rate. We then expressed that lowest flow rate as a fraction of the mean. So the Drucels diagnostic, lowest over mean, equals 0.84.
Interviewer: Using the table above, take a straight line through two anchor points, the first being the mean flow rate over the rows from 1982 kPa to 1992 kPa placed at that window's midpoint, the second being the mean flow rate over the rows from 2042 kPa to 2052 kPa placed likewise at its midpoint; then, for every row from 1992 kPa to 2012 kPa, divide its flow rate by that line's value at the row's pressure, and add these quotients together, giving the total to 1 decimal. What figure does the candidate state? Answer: 4.4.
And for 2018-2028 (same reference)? 1.8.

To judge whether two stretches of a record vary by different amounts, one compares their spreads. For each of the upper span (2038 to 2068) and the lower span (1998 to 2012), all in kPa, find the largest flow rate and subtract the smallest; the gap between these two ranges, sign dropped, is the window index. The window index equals 0.13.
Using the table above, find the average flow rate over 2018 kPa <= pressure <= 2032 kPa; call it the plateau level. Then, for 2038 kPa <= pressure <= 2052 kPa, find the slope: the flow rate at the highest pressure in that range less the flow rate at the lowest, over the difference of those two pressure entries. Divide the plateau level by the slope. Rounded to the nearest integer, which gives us 81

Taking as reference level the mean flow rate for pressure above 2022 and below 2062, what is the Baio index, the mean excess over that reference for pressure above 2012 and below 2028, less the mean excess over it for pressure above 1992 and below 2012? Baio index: -0.21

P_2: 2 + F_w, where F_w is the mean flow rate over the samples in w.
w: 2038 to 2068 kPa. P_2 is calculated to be 3.42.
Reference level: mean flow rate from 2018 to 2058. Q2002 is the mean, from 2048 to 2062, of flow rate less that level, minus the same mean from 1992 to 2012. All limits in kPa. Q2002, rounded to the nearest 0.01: 0.03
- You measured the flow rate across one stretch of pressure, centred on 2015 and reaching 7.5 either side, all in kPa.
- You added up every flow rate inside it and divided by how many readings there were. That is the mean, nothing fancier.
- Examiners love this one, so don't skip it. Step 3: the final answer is 1.32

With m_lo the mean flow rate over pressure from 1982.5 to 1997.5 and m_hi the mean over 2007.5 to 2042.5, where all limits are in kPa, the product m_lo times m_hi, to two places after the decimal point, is 1.70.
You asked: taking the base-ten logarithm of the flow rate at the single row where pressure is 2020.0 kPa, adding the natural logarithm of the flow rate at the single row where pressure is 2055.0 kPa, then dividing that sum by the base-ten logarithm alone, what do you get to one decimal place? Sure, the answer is 5.3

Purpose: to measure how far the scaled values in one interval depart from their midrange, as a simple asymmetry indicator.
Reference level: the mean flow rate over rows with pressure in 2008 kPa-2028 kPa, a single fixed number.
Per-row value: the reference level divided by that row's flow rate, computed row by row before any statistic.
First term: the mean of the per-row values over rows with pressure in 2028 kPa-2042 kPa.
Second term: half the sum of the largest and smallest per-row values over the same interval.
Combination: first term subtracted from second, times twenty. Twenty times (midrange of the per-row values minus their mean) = 0.10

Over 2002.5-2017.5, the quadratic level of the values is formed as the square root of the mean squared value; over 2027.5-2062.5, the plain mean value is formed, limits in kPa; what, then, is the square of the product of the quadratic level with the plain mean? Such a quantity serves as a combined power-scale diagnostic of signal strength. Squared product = 3.76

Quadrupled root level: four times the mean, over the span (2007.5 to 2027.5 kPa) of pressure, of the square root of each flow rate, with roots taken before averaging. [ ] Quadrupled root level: 4.54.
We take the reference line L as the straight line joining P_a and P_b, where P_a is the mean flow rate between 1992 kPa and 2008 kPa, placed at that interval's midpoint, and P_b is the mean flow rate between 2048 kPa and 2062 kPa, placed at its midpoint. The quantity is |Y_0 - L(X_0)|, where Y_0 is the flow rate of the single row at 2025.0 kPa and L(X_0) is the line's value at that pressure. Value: 0.29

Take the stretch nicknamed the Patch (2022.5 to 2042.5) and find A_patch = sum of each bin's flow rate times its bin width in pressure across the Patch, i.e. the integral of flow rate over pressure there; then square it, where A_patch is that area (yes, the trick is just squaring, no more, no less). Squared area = 600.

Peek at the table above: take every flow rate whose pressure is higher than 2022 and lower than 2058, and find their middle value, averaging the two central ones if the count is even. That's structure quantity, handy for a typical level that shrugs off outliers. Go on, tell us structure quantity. 1.29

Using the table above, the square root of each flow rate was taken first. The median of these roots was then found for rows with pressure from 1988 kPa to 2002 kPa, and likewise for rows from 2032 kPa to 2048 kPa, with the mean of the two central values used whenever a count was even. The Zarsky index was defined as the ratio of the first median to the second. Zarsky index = 1.03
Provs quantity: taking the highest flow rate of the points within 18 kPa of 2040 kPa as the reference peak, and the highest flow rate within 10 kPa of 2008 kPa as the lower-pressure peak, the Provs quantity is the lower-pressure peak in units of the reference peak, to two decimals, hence 1.04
